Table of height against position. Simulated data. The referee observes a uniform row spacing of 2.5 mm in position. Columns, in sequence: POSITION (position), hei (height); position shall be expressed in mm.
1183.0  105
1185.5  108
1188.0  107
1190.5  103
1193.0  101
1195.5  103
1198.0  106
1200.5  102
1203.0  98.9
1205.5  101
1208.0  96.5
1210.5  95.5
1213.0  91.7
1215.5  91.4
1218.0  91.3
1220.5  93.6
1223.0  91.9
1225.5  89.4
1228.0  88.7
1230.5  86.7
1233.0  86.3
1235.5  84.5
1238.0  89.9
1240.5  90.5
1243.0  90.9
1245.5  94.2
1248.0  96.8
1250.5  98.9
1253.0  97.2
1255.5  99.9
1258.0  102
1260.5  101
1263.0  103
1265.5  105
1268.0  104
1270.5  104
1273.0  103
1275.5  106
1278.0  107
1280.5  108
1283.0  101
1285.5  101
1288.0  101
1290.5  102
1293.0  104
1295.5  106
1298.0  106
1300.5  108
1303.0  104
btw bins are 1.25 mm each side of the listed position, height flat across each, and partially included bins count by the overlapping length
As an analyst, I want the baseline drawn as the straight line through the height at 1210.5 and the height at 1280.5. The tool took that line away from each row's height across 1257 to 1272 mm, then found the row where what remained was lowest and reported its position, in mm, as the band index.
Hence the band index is 1260.5 mm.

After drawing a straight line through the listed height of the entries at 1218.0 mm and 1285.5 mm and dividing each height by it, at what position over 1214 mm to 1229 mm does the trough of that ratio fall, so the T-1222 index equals 1228.0 mm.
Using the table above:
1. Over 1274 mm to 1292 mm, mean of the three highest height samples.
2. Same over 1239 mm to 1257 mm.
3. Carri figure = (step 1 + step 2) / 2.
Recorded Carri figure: 103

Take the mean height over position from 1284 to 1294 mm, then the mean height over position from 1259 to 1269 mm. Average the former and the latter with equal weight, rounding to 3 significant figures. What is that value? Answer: 103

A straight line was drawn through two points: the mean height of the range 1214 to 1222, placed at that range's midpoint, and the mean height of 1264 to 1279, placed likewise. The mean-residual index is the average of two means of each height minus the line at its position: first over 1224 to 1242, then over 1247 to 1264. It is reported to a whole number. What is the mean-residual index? -4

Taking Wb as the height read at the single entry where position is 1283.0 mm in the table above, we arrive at 101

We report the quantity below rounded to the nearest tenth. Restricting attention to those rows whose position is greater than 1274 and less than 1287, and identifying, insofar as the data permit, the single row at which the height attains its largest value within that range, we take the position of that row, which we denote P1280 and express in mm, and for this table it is 1280.5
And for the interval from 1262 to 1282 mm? 1280.5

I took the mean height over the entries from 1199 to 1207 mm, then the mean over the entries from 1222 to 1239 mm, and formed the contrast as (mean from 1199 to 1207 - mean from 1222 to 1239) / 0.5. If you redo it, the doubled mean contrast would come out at 25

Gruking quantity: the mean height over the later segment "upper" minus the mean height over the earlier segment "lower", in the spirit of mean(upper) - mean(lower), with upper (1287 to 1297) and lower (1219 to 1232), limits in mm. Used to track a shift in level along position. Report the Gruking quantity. 13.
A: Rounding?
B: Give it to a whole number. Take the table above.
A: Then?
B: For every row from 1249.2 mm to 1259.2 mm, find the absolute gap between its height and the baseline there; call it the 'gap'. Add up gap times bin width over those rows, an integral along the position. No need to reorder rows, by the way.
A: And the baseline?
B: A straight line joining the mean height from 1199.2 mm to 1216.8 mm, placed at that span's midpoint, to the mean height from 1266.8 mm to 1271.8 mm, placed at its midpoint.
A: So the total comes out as 27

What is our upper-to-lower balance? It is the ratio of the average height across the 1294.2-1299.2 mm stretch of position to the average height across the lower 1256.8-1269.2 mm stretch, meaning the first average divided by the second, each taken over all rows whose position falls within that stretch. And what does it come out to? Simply 1.03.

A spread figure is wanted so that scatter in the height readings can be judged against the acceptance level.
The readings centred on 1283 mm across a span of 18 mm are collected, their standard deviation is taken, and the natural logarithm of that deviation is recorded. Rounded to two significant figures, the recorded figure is 1.1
